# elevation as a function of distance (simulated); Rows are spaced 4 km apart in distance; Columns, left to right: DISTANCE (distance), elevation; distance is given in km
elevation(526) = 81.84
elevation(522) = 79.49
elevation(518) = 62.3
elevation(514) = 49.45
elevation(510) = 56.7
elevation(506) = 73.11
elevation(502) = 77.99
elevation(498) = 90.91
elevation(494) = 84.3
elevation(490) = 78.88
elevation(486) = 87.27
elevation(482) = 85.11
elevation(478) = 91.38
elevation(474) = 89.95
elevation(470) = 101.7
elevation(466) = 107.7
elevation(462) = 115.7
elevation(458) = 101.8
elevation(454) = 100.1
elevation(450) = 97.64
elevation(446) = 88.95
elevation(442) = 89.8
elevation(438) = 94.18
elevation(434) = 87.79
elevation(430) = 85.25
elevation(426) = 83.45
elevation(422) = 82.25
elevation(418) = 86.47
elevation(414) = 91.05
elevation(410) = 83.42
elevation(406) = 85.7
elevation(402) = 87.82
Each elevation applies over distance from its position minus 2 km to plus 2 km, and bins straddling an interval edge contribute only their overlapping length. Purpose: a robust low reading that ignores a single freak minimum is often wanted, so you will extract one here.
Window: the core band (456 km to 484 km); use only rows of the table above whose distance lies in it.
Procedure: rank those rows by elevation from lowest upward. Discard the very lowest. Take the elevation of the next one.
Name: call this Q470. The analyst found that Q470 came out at 89.95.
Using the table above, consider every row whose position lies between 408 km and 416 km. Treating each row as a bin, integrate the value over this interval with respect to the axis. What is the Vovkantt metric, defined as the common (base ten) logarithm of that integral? 2.8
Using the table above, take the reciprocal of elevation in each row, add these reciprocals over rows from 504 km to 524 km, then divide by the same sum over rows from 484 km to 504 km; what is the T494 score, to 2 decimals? 1.34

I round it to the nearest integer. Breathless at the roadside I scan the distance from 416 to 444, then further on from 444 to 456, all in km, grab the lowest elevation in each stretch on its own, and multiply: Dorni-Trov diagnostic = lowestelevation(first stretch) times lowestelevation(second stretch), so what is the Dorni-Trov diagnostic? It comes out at 7316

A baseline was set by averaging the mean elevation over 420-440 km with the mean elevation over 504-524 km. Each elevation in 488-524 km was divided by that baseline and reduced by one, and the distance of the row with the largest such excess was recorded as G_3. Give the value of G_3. 498 km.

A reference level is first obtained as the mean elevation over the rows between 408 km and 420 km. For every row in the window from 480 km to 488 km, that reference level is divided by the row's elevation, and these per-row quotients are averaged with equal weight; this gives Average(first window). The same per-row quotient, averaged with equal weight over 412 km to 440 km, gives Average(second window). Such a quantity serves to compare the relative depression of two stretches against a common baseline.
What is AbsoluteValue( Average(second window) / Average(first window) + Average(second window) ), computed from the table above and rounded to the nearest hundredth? 1.99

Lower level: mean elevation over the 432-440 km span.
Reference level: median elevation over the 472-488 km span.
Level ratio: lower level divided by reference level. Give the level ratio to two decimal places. 1.03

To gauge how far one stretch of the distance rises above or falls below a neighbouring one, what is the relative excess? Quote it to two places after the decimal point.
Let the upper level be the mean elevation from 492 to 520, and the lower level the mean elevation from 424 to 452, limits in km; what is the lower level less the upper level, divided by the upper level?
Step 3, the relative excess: 0.27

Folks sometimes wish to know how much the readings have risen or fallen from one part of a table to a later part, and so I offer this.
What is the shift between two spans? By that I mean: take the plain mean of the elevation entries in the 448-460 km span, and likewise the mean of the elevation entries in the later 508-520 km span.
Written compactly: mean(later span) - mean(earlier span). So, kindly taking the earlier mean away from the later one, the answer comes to -44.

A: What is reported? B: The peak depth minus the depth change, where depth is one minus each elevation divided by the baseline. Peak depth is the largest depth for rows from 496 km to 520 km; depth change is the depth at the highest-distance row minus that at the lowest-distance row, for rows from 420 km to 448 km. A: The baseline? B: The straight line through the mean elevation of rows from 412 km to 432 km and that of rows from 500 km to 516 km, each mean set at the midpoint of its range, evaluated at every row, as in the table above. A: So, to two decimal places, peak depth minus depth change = 0.37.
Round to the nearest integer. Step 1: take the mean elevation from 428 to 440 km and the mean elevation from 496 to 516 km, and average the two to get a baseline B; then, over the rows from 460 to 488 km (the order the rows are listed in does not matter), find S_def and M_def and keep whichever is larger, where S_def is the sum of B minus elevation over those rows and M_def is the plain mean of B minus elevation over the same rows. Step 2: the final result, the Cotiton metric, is -18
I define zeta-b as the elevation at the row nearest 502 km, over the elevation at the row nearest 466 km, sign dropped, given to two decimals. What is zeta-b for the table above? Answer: 0.72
